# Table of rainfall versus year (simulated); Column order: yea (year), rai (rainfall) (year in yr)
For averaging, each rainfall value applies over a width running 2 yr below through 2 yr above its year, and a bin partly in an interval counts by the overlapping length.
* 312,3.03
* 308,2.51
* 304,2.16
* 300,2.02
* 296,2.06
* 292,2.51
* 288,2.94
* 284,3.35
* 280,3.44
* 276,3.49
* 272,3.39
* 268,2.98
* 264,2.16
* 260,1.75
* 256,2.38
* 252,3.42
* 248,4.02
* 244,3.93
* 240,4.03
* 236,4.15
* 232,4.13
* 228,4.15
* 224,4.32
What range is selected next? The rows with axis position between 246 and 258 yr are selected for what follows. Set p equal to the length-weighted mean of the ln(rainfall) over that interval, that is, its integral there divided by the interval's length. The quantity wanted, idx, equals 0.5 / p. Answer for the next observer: 0.43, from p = 1.16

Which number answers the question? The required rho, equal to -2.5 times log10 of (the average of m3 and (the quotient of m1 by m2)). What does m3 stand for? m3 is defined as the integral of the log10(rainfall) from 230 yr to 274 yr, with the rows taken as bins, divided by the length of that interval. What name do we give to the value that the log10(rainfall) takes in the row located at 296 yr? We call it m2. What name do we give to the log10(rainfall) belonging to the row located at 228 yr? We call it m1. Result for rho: -0.23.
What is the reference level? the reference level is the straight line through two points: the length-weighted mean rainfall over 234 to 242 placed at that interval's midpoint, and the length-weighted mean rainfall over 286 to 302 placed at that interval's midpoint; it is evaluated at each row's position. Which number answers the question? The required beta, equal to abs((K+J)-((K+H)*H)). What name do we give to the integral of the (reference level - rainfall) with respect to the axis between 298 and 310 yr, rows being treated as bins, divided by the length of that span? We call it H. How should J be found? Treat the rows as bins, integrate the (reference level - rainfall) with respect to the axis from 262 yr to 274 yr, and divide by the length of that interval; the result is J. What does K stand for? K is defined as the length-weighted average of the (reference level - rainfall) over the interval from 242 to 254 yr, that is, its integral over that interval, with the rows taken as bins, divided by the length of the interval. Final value 0.3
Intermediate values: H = -0.2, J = 0.3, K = 0.00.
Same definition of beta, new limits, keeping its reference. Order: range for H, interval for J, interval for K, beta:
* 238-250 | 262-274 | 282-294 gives 0.1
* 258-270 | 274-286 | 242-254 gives 1.6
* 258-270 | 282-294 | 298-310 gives 1.4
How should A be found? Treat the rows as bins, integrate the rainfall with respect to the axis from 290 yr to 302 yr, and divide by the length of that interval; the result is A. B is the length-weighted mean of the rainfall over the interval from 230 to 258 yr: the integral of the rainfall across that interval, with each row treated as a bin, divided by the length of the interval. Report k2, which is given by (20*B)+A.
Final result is 77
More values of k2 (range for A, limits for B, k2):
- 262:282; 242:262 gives 65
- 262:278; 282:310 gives 53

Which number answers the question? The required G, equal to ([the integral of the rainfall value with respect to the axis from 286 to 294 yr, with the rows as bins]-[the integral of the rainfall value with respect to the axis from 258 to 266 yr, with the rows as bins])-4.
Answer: 2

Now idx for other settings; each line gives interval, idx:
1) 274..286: 0.41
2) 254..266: 0.68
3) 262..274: 0.49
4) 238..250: 0.36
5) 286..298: 0.55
